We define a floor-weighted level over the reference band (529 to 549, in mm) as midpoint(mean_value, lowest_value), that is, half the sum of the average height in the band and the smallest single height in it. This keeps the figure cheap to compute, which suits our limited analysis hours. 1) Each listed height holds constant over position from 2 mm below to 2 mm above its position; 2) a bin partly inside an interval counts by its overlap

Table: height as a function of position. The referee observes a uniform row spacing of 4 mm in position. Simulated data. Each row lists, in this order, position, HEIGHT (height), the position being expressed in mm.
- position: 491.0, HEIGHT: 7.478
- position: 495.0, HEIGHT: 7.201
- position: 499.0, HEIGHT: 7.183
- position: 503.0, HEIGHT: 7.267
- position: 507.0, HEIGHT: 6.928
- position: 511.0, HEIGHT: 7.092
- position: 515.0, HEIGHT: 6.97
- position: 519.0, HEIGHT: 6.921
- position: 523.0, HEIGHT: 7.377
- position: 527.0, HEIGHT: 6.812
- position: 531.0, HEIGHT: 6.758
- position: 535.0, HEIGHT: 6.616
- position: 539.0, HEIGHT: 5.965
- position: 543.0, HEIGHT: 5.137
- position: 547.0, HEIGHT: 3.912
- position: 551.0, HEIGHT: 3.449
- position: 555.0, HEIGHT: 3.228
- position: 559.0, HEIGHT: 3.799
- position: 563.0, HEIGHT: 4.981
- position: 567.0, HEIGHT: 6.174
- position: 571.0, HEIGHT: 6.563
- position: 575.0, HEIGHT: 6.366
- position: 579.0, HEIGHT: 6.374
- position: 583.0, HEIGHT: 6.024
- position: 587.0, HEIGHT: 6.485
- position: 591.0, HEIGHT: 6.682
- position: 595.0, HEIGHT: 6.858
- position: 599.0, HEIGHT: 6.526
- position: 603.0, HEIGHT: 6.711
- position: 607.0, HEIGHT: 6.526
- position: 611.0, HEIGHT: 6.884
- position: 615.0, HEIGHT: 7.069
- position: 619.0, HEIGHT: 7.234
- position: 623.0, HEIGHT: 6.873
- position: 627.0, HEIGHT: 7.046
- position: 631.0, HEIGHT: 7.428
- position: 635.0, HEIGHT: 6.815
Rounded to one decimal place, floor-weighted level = 4.8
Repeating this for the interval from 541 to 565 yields 3.7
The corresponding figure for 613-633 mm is 7.0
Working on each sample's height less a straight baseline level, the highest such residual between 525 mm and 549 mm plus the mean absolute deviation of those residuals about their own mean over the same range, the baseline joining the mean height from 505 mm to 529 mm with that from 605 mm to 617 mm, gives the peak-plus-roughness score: 0.70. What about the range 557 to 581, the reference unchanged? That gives 0.55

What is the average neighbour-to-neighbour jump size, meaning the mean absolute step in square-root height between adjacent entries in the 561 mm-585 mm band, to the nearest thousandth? 0.088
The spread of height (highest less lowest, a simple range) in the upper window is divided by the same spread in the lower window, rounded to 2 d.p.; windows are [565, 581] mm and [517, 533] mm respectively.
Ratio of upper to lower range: 0.63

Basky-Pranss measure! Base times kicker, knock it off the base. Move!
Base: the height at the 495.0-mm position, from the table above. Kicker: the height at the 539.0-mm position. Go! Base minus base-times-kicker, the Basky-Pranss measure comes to -36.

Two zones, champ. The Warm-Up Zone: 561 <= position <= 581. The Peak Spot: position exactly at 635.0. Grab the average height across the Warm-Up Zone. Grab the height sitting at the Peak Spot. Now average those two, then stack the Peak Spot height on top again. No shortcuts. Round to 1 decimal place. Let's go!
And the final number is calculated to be 13.3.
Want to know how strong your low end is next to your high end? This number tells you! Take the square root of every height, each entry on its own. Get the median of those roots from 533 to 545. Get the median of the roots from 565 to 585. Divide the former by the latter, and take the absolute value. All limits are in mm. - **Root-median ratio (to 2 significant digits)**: 0.97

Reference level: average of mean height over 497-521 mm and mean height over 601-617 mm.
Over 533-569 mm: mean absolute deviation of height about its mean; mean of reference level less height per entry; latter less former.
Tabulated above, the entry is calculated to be 1.05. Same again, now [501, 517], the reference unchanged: -0.25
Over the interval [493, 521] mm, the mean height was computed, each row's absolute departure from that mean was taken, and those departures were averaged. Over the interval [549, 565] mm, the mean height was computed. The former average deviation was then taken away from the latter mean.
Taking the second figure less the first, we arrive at 3.74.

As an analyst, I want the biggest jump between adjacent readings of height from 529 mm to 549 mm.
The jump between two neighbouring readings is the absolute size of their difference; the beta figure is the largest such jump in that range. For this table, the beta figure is 1.2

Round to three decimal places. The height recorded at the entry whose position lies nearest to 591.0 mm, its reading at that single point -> 6.682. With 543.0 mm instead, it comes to 5.137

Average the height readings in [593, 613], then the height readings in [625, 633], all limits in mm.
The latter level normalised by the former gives 1.1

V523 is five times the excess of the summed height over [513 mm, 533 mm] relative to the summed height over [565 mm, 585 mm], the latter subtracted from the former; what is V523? 17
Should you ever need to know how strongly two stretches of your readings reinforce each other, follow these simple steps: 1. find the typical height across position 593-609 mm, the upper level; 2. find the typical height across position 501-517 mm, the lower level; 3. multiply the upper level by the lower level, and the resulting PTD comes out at 47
